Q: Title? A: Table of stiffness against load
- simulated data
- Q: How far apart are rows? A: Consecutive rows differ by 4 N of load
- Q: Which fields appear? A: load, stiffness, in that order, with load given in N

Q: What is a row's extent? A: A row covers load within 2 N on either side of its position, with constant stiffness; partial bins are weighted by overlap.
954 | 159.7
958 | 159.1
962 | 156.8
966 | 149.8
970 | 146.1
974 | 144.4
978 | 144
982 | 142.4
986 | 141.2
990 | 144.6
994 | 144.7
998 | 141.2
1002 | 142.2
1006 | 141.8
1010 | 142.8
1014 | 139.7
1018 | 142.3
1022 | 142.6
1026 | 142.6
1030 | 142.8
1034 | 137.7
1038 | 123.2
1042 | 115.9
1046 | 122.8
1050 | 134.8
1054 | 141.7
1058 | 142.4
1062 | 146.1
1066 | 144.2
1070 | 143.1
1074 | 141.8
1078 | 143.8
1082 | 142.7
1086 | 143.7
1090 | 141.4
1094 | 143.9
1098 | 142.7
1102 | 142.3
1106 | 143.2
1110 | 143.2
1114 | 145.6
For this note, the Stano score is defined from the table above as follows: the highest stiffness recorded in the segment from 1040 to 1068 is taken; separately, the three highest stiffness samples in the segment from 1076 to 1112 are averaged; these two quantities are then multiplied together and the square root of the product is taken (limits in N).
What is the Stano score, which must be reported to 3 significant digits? 145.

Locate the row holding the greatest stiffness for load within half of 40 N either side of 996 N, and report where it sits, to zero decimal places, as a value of 994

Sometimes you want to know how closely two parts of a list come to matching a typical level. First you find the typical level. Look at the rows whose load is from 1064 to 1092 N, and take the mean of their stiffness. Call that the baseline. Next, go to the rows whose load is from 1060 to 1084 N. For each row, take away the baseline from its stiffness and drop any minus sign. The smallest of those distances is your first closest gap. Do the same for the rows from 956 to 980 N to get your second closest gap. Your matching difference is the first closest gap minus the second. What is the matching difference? -0.9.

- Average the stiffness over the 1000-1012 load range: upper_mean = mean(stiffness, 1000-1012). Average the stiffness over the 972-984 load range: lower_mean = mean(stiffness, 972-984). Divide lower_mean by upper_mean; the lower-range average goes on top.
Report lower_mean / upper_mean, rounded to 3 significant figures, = 1.01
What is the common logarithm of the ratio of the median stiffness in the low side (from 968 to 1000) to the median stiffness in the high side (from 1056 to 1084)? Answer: 0.003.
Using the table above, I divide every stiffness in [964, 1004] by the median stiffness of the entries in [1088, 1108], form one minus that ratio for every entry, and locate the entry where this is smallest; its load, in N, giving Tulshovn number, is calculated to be 966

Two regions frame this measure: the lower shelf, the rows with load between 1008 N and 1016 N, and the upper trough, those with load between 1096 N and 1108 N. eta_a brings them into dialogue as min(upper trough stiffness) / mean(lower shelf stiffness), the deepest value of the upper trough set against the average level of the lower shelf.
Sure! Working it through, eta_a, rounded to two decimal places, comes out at 1.01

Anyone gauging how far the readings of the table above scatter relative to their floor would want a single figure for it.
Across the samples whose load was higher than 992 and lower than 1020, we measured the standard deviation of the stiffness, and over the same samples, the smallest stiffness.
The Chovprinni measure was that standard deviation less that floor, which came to -138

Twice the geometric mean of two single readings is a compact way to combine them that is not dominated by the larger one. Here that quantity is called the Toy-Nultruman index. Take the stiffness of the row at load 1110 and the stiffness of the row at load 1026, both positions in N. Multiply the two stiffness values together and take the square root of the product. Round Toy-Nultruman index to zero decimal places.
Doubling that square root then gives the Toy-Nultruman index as 286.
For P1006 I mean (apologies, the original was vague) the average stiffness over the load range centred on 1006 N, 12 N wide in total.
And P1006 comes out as 142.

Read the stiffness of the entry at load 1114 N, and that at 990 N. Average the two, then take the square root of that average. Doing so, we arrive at 12.0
